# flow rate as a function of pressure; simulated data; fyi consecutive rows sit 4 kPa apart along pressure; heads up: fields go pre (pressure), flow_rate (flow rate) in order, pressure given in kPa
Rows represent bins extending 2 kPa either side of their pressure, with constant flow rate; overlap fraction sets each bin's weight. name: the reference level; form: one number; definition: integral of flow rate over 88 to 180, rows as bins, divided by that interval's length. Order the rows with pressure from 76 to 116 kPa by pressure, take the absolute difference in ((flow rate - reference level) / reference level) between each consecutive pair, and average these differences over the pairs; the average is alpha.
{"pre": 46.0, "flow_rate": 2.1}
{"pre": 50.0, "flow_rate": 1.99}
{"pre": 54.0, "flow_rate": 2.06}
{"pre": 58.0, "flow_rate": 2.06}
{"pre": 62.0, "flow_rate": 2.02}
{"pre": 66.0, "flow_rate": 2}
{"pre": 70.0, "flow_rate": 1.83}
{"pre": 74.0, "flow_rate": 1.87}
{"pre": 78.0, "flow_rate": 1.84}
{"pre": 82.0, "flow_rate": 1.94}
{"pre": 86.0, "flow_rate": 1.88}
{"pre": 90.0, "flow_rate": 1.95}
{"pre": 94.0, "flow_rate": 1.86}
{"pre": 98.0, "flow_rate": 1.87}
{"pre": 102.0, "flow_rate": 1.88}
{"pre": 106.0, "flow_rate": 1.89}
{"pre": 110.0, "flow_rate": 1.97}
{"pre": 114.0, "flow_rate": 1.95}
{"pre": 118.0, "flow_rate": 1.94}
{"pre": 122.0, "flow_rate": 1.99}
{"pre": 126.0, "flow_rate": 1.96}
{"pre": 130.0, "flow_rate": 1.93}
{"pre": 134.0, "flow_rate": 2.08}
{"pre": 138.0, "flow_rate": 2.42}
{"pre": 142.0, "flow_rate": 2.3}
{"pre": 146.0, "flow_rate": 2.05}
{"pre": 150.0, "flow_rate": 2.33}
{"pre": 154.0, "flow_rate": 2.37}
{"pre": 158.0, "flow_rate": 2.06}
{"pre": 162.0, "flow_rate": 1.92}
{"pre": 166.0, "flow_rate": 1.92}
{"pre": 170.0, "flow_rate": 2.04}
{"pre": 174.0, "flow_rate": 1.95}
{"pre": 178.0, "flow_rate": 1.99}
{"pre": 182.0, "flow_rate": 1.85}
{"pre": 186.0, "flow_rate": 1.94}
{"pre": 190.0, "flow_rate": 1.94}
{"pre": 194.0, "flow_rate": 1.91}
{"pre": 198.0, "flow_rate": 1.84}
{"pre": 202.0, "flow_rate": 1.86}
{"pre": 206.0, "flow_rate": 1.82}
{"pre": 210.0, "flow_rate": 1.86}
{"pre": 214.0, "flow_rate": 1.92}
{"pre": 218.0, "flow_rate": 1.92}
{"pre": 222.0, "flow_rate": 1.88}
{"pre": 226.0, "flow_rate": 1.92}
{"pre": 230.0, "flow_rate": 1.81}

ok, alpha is 0.025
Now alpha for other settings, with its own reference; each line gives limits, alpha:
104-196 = 0.053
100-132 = 0.016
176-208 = 0.027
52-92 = 0.029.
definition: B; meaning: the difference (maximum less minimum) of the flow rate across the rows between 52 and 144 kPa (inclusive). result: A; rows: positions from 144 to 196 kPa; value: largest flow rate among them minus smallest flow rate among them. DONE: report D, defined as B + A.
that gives 1.11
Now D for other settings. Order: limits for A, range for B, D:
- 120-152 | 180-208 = 0.61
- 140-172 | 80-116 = 0.56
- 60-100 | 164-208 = 0.41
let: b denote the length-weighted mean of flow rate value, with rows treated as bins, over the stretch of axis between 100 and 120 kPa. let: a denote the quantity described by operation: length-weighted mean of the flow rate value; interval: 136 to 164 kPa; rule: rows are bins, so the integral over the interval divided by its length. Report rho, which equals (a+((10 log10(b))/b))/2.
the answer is 1.84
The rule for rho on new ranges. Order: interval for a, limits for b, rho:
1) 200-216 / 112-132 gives 1.68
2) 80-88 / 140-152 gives 1.74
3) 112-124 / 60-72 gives 1.72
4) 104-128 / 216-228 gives 1.71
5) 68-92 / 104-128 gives 1.69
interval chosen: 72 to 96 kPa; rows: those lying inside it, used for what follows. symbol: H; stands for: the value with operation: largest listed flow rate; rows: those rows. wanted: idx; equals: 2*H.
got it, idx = 3.90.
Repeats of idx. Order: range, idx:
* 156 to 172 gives 4.12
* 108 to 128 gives 3.98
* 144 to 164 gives 4.74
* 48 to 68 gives 4.12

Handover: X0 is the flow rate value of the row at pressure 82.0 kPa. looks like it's 1.94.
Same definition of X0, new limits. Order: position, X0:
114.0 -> 1.95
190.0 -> 1.94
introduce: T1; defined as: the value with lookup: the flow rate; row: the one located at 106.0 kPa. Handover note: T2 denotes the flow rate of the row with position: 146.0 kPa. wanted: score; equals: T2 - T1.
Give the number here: 0.16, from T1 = 1.89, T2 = 2.05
